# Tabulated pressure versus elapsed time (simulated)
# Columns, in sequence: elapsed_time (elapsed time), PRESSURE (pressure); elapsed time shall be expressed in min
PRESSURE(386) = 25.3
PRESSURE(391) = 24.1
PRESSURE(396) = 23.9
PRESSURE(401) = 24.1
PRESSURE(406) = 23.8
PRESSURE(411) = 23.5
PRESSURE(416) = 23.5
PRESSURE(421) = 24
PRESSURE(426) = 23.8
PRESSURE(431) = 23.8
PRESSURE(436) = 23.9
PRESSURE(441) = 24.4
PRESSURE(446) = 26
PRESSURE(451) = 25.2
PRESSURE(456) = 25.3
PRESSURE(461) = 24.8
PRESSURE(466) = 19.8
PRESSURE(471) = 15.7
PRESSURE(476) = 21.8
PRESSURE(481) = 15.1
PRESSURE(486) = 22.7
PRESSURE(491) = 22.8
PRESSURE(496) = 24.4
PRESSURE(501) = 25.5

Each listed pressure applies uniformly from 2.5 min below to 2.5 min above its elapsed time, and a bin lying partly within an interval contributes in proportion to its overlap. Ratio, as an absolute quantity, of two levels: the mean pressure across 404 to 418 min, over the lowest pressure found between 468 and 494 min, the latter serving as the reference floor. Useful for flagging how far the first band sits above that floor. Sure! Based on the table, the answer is 1.56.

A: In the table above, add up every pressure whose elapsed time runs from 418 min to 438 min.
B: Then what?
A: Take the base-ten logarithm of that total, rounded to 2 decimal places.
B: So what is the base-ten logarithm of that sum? 1.98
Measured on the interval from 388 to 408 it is 1.98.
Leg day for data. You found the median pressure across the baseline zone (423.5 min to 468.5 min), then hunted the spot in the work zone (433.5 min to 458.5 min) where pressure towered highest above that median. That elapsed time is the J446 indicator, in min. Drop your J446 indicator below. 446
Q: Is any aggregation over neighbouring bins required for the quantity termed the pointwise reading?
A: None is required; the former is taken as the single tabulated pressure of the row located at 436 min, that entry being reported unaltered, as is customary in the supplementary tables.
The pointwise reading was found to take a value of 23.9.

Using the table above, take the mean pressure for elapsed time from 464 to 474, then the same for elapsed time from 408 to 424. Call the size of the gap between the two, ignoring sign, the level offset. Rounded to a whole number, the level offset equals 6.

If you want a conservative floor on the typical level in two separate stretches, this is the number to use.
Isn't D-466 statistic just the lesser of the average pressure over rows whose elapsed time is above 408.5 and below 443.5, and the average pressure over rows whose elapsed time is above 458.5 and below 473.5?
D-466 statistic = 20.1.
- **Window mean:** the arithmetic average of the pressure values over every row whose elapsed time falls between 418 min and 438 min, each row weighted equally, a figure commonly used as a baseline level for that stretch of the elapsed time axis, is 23.9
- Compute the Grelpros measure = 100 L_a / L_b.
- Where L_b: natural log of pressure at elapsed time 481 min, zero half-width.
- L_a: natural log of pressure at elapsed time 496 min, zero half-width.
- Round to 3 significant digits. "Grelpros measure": 118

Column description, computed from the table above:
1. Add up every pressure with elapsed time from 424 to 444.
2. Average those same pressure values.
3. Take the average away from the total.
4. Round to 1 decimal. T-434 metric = 71.9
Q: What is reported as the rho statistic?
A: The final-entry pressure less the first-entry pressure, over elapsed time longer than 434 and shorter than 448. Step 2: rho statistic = 2.1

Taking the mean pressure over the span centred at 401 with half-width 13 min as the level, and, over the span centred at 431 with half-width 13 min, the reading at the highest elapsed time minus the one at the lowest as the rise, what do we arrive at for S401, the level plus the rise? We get 24.3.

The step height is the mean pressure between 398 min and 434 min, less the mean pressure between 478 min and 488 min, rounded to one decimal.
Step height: 4.9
